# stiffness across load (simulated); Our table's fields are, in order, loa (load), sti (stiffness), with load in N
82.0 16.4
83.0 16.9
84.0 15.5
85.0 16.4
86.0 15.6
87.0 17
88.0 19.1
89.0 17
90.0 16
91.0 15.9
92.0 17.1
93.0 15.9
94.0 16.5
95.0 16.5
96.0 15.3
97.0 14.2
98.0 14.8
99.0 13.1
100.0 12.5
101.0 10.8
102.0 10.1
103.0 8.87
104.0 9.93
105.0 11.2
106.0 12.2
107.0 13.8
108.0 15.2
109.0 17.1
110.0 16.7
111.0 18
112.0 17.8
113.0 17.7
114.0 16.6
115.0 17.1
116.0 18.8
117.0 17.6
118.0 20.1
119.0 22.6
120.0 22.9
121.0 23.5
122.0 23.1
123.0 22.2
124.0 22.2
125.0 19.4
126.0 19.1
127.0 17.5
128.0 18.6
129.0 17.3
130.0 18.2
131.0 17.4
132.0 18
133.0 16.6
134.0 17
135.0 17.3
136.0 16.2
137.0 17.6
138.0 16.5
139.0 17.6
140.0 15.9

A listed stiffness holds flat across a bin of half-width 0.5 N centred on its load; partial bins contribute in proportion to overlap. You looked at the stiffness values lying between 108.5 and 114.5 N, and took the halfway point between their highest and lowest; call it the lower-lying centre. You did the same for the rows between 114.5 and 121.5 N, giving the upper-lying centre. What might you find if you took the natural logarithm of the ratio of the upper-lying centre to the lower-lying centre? 0.16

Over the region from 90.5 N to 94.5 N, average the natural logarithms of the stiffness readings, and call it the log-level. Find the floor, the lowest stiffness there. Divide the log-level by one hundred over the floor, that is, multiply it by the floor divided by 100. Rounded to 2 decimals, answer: 0.44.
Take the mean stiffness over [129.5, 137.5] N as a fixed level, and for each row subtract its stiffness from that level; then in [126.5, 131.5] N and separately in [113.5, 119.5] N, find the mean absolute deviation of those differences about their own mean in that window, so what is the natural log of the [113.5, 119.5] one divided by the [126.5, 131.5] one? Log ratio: 1.3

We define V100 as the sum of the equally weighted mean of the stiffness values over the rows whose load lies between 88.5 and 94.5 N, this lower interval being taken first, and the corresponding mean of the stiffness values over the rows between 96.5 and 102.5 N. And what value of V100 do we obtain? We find 29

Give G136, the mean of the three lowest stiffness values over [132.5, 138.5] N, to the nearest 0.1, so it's 16.4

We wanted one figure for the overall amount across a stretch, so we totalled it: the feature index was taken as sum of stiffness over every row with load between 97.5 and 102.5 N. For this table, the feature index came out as 61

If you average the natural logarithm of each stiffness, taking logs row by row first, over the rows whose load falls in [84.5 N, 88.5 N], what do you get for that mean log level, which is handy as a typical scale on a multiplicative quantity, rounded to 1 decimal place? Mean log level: 2.8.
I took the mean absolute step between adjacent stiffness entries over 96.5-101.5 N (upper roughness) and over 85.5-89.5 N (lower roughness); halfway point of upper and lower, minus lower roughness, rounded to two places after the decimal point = -0.36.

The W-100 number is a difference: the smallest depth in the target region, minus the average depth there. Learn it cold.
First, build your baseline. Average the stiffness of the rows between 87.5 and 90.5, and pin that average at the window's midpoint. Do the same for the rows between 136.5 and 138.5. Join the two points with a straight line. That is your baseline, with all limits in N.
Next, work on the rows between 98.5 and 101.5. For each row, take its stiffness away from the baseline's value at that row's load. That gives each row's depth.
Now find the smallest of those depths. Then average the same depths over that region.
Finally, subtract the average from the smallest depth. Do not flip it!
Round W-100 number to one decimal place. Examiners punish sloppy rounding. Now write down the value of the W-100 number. -1.0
